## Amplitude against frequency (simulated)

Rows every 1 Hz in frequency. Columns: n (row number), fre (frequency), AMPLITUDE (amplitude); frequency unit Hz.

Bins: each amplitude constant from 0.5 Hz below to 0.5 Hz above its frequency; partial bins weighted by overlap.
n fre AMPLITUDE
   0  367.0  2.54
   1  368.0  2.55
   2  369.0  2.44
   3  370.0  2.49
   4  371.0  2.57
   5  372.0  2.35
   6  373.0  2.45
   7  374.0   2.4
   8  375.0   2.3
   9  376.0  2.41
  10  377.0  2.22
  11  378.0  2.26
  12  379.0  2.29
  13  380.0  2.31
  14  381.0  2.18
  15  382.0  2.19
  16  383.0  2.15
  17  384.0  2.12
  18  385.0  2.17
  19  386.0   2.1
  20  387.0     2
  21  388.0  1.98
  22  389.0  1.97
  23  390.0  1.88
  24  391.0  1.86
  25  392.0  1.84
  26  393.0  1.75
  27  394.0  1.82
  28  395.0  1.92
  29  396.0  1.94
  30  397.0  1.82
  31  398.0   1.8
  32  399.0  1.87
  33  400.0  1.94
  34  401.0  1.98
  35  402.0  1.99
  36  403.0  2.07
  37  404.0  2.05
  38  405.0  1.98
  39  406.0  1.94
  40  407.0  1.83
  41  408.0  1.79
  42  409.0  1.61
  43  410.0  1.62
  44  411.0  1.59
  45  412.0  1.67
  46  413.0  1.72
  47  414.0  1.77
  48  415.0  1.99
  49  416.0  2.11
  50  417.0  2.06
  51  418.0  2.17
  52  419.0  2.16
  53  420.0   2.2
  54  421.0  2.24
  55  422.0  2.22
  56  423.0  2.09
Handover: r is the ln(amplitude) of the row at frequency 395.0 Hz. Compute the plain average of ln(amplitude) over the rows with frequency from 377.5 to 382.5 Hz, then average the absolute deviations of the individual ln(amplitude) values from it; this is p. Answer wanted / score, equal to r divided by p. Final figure 30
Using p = 0.02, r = 0.65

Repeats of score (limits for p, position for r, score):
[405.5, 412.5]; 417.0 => 11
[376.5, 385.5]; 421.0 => 34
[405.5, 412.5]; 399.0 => 10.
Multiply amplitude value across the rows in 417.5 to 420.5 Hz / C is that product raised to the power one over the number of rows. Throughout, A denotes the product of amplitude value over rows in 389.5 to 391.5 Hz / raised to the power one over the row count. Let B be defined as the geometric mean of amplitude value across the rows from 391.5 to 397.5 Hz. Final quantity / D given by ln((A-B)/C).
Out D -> -4.6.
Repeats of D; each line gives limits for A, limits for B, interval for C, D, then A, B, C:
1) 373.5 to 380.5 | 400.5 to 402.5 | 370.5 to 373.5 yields -2.0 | 2.31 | 1.98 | 2.46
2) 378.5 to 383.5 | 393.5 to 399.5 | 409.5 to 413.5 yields -1.5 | 2.22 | 1.86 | 1.65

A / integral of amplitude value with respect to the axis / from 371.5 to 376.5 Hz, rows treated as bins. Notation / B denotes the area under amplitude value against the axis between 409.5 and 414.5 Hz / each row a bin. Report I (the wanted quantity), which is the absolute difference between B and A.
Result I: 3.5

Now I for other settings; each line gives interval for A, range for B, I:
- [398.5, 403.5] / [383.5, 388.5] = 0.5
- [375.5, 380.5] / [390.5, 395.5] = 2.3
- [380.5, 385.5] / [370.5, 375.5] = 1.3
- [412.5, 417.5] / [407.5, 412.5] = 1.4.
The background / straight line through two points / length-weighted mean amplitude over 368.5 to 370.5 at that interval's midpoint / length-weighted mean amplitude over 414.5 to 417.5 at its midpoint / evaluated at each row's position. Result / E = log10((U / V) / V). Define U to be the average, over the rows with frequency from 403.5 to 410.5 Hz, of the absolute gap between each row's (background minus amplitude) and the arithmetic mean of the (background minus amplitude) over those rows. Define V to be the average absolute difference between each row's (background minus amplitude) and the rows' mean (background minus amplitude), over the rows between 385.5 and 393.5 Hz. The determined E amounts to 1.36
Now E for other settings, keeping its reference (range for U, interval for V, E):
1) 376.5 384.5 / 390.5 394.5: 1.64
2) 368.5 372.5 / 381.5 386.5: 2.08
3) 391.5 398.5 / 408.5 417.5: 0.16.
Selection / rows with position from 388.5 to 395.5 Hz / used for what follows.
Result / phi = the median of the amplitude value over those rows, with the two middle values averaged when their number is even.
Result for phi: 1.86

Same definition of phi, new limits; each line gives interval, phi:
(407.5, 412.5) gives 1.62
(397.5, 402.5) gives 1.94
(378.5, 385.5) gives 2.18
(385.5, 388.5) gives 2.00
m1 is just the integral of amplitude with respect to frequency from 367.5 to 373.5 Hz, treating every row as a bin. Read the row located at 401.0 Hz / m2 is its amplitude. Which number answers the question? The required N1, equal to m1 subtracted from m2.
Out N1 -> -12.9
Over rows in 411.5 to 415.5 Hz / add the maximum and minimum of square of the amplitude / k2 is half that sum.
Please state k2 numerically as 3.4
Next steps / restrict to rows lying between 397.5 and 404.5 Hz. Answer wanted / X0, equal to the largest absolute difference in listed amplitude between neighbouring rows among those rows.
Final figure 0.08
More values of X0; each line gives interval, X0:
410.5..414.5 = 0.08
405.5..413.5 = 0.18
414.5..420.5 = 0.12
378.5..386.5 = 0.13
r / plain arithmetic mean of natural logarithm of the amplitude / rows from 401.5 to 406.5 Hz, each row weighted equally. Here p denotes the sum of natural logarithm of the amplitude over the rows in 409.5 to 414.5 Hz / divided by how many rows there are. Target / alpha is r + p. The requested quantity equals 1.21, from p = 0.51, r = 0.70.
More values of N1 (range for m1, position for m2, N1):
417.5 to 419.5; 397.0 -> -2.5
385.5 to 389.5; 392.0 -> -6.2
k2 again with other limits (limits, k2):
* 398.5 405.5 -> 3.9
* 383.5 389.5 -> 4.3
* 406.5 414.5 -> 2.9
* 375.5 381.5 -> 5.3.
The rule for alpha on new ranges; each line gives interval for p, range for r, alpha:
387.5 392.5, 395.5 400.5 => 1.27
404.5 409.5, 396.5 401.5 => 1.23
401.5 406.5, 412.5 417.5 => 1.35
